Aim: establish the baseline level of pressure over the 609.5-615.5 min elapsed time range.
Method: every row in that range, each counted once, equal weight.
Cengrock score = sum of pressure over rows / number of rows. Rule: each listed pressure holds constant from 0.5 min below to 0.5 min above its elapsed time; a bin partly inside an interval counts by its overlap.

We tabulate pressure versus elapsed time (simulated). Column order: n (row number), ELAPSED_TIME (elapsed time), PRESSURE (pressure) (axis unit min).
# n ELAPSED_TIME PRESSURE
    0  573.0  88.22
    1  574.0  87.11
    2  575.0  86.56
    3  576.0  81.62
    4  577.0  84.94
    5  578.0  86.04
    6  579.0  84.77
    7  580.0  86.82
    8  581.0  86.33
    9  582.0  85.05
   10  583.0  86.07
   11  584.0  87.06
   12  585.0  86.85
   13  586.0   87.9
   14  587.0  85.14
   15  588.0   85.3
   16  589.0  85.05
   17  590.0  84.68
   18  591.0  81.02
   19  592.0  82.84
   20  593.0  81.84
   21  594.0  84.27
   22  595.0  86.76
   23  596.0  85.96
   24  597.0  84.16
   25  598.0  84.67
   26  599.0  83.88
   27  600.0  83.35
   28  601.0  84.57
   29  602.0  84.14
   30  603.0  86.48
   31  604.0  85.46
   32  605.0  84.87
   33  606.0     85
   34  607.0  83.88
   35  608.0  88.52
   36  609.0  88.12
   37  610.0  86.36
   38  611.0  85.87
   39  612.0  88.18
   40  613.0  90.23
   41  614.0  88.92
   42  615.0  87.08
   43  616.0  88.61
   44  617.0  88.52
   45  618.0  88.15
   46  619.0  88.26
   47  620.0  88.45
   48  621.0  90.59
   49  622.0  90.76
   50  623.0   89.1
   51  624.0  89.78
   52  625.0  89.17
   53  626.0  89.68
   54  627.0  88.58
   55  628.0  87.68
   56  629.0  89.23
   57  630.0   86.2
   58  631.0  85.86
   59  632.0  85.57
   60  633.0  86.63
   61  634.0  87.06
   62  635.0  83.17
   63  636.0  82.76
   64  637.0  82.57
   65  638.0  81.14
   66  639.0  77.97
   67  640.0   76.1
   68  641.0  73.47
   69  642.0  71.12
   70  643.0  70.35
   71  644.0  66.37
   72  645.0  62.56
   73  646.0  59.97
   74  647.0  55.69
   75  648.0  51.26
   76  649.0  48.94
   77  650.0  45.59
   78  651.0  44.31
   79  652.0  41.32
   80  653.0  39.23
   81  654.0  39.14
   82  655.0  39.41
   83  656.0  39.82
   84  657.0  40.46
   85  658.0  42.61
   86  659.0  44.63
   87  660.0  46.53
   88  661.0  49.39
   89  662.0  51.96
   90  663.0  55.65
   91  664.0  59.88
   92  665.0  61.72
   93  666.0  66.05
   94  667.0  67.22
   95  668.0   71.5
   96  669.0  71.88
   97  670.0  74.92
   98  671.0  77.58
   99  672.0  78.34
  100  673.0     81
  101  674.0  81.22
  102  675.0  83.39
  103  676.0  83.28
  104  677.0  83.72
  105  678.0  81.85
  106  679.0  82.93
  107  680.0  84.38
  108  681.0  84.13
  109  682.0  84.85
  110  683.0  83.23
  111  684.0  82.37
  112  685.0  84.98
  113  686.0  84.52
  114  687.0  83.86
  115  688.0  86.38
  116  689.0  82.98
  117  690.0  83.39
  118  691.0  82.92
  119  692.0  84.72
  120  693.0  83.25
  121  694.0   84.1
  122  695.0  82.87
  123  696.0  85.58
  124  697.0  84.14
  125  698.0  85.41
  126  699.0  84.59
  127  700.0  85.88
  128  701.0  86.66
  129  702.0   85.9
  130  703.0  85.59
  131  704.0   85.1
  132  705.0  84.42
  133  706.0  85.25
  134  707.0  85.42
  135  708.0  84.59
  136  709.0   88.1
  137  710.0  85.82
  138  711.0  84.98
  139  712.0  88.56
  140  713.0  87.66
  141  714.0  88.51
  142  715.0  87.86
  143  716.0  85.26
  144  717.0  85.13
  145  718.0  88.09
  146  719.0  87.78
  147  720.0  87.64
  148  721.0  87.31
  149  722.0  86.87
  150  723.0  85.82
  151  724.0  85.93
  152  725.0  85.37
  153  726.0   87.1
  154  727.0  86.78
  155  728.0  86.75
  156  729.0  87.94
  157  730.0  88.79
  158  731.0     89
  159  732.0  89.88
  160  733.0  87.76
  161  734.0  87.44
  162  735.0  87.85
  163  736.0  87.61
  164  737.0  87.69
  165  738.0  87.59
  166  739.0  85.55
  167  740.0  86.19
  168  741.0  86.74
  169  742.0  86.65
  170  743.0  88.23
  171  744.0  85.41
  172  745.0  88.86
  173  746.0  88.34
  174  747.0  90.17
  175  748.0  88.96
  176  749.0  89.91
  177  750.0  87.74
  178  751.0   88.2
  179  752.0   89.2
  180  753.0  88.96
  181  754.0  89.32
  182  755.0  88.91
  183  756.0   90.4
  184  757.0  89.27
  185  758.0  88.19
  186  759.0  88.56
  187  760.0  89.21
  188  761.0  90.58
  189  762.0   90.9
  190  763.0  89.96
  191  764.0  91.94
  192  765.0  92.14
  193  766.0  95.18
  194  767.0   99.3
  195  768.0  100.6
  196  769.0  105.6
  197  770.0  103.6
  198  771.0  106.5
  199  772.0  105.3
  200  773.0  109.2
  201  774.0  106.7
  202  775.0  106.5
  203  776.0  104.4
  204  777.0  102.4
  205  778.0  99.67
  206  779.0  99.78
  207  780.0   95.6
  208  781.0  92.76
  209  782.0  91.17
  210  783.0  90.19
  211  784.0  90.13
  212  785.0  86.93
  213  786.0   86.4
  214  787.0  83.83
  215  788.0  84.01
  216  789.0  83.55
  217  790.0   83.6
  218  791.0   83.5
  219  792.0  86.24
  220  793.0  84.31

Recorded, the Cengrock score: 88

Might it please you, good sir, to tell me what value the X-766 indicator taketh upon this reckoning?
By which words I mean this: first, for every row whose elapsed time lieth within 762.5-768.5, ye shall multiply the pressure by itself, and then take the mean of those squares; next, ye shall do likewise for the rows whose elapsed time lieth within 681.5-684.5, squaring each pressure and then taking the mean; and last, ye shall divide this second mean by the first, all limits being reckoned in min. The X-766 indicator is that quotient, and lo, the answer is 0.77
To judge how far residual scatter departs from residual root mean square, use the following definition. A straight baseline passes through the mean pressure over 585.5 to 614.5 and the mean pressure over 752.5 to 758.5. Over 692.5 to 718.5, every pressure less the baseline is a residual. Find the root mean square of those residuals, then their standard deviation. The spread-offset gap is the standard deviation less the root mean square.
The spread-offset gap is -1.2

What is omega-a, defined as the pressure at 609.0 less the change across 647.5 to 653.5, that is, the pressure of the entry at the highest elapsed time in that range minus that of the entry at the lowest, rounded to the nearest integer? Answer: 100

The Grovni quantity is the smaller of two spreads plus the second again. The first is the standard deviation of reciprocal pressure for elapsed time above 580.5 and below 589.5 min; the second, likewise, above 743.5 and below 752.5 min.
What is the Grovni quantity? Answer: 0.0003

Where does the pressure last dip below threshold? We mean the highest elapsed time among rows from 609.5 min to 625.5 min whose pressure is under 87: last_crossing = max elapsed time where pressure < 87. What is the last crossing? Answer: 611.0 min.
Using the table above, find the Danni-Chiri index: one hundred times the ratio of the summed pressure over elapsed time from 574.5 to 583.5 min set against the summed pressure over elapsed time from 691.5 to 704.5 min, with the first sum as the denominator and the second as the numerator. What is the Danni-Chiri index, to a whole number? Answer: 144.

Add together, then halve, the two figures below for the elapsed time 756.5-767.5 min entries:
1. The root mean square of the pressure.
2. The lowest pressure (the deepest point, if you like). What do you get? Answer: 89.8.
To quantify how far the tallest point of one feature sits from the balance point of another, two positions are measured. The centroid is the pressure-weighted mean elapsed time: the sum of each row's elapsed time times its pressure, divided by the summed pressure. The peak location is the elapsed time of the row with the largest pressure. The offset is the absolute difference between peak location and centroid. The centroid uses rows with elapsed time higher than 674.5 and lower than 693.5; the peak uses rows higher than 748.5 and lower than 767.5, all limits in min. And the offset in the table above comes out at 83.0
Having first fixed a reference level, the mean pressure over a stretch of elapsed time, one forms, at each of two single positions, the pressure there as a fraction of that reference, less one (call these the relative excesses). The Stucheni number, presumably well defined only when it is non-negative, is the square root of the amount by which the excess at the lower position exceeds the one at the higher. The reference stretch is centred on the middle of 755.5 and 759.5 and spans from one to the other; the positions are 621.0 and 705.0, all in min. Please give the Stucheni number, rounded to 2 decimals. 0.26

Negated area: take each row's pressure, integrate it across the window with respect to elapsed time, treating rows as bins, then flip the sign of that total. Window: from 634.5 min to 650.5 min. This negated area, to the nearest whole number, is -1089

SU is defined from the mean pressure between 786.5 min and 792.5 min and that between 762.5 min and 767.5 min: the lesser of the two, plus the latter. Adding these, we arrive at 178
